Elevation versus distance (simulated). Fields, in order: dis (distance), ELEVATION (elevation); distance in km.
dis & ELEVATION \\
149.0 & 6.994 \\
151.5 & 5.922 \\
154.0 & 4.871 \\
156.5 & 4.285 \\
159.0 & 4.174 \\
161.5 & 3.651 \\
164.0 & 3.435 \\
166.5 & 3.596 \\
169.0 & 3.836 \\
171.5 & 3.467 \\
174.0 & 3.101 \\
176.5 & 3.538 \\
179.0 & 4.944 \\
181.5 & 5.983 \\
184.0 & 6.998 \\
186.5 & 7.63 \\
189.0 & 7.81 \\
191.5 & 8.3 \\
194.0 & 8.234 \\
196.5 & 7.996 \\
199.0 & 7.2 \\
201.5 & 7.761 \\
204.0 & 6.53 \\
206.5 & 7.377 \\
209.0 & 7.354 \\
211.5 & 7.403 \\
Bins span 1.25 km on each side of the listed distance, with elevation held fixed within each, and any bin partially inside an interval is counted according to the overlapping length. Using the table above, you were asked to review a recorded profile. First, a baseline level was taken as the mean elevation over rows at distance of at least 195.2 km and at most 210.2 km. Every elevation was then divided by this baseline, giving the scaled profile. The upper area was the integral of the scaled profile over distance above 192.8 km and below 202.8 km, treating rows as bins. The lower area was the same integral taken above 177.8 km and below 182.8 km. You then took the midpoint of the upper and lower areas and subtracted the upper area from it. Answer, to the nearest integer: -3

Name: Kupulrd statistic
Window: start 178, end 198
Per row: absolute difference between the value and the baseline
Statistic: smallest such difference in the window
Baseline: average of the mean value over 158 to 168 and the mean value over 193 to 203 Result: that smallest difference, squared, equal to 0.1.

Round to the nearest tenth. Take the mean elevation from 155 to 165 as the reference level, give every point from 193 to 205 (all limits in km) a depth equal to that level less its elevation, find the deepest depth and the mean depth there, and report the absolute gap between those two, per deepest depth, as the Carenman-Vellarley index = -0.4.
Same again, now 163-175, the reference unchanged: 0.5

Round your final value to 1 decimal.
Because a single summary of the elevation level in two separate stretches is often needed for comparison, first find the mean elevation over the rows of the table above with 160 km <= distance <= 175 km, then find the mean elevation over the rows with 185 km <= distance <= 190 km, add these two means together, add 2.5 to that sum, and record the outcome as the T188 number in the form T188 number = 13.7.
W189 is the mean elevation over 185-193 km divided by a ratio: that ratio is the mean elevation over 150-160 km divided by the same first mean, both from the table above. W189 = 13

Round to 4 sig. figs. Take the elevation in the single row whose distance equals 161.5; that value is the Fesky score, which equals 3.651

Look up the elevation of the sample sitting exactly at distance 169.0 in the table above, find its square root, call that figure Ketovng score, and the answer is 2.0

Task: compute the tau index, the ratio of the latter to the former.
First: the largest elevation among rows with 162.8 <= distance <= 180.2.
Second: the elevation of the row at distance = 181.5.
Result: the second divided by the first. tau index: 1.2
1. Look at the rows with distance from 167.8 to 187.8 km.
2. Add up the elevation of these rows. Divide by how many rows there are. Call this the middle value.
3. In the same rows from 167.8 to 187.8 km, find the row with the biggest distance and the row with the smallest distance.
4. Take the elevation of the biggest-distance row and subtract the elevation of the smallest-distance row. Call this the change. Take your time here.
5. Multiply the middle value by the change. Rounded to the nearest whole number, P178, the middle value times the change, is 19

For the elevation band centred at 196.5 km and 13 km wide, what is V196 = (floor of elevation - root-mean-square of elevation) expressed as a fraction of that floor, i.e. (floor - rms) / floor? -0.10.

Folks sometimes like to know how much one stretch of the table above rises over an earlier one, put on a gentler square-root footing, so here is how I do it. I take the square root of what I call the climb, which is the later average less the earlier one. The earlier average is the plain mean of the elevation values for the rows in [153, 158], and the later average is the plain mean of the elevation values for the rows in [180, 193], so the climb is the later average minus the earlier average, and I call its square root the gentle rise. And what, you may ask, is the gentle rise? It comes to 1.66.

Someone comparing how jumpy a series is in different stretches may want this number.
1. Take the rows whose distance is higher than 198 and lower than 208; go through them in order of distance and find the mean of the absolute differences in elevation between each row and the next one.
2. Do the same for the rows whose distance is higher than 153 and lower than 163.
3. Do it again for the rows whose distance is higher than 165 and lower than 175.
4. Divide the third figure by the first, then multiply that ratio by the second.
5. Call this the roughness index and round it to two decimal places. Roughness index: 0.15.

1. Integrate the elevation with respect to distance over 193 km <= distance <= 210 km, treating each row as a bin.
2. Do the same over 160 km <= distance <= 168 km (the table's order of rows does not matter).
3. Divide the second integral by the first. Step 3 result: 0.2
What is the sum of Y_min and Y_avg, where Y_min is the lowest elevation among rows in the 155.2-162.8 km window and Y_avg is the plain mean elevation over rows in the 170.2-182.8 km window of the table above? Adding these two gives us 7.9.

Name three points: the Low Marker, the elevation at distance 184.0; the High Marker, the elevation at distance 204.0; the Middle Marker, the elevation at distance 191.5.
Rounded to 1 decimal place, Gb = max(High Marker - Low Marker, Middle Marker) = 8.3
